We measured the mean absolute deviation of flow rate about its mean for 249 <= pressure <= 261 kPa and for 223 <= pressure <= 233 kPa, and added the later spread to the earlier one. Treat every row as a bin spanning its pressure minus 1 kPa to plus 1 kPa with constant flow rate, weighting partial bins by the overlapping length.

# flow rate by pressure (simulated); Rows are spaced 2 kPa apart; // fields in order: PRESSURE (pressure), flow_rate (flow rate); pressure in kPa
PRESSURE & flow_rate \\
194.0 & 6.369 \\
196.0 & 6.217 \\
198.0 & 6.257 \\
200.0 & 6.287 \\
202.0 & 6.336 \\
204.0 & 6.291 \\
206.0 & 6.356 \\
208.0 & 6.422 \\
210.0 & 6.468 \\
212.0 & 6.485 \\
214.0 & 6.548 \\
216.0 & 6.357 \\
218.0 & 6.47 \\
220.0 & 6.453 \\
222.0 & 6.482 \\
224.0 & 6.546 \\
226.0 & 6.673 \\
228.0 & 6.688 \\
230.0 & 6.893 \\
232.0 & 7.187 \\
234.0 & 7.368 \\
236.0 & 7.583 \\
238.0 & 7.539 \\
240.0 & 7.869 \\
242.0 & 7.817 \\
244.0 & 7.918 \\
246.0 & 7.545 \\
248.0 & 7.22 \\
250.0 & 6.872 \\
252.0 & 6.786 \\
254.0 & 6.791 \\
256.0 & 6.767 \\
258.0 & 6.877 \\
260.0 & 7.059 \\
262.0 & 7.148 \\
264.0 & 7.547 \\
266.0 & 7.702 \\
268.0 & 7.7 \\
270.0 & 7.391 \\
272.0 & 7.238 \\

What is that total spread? 0.27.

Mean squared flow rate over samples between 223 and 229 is 44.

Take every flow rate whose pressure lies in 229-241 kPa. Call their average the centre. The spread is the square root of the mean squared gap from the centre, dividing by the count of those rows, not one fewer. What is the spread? 0.31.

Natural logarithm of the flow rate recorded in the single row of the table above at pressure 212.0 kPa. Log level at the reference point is 1.87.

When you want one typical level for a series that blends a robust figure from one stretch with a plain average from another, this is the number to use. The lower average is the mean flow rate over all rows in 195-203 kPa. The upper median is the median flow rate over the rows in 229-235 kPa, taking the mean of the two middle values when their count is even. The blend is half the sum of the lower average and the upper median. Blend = 6.73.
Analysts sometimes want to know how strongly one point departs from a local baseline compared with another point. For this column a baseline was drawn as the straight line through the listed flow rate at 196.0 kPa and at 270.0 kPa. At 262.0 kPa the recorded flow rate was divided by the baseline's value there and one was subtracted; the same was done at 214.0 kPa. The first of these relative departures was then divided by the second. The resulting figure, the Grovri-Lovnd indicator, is -2.3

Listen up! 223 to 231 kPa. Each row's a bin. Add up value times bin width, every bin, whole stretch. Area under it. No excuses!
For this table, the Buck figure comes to 54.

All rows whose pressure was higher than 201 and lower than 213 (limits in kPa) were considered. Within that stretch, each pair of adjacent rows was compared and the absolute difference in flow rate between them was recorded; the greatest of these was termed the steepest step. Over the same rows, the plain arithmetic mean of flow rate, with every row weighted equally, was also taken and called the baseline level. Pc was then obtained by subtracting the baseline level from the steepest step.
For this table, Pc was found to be -6.3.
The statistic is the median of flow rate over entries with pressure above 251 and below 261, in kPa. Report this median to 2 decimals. 6.79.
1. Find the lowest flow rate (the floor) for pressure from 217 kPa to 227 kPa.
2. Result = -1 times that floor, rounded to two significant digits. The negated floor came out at -6.5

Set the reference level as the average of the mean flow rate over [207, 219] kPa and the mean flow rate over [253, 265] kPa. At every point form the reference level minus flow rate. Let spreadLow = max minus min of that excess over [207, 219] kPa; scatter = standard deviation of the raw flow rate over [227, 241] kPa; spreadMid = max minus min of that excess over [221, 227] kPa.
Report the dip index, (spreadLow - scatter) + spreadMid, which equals 0.0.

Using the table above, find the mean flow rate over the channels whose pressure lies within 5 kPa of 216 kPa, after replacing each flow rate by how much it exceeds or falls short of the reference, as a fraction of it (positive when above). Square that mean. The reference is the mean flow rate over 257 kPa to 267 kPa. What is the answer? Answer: 0.012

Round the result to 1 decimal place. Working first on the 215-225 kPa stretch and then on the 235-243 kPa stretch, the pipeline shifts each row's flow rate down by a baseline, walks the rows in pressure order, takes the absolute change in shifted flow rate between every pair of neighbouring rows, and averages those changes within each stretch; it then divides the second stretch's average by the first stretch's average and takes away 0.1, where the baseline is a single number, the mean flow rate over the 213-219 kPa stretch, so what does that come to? 2.4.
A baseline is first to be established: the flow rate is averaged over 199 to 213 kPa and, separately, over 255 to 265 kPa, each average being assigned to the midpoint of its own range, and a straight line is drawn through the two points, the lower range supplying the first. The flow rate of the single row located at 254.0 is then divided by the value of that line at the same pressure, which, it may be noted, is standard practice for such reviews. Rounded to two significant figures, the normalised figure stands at 0.97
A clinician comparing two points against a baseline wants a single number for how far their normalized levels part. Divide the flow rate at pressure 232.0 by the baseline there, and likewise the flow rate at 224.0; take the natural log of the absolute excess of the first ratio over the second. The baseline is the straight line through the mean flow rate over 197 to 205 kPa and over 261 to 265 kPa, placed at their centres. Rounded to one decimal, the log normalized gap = -2.6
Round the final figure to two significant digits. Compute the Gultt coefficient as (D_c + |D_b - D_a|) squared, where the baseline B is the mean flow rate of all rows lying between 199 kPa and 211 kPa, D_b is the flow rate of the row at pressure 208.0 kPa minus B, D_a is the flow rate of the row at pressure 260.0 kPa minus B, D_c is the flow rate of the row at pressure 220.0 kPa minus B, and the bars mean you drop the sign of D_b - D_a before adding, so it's 0.53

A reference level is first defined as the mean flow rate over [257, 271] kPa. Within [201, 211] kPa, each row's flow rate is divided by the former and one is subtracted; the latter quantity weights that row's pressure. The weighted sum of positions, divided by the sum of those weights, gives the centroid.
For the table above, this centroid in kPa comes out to 205.8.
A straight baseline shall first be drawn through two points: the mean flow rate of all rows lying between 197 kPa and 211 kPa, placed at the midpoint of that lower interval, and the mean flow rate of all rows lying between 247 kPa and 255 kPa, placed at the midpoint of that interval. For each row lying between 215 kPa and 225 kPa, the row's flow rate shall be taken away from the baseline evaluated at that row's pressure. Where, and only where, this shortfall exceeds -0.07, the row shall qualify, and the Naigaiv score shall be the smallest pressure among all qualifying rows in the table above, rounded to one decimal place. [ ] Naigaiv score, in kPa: 216.0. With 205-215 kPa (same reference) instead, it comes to 206.0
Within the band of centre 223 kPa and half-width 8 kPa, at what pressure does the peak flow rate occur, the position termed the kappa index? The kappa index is 230.0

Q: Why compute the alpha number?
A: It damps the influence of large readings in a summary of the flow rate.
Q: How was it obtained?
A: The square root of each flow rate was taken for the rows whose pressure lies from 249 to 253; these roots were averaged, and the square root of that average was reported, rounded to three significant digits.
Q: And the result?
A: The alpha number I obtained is 1.62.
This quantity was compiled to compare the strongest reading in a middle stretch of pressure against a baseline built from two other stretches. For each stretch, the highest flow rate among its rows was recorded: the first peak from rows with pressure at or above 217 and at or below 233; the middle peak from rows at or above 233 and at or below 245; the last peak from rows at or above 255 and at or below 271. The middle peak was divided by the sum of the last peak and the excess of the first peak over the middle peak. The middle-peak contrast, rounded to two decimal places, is 1.14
